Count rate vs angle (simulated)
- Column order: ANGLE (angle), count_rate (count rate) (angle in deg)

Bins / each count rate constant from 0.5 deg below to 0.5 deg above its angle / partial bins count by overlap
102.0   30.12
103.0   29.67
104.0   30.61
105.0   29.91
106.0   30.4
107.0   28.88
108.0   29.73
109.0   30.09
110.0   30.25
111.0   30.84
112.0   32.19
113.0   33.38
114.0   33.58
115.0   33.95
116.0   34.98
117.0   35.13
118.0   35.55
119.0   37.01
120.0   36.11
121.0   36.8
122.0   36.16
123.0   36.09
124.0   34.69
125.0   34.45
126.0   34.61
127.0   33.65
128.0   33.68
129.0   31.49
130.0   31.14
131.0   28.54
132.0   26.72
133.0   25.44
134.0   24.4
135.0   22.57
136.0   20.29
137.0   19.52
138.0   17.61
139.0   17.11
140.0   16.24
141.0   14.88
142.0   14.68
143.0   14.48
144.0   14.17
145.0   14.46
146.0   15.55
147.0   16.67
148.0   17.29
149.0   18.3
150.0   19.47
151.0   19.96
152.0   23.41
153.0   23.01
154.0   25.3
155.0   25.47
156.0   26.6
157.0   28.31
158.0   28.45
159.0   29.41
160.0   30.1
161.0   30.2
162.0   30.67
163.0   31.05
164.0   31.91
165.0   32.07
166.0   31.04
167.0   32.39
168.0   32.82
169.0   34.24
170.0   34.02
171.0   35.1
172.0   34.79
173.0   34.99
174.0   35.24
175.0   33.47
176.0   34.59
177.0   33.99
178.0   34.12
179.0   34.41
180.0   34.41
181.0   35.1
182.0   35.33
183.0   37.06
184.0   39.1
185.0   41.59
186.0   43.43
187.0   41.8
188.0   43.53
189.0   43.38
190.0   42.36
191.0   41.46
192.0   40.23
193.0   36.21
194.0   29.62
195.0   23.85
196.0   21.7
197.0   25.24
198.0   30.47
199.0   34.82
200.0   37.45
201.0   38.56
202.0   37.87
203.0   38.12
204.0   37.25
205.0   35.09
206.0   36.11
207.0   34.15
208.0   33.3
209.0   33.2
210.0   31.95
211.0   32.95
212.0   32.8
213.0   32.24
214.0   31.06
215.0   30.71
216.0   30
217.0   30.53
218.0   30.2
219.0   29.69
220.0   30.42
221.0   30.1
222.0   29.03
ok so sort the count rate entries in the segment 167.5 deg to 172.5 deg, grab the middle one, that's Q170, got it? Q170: 34.2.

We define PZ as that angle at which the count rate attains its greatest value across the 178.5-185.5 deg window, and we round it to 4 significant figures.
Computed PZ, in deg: 185.0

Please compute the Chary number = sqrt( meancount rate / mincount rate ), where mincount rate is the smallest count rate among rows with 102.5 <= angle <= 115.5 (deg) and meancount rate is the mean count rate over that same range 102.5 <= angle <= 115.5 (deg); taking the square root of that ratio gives 1.04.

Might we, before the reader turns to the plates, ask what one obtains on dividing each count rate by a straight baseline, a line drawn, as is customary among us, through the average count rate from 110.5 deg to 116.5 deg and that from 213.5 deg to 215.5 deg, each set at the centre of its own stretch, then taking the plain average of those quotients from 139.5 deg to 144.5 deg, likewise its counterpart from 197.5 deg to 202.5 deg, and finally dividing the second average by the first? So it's 2.5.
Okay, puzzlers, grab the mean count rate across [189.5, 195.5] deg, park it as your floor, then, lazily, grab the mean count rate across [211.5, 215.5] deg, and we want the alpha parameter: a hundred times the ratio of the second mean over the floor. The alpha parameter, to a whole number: 89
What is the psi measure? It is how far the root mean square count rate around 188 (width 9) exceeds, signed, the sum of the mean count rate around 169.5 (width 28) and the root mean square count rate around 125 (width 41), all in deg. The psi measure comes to -20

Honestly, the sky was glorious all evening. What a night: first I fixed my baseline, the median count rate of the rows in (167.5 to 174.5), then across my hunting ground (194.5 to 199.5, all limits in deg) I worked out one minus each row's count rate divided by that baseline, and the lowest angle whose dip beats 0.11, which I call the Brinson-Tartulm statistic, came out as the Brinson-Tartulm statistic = 195.0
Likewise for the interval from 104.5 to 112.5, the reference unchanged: 105.0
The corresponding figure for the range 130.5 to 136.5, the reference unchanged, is 131.0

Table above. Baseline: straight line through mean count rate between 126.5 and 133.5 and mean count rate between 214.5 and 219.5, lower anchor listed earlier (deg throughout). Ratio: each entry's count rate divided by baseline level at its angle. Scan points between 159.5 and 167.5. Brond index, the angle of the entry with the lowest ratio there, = 160.0 deg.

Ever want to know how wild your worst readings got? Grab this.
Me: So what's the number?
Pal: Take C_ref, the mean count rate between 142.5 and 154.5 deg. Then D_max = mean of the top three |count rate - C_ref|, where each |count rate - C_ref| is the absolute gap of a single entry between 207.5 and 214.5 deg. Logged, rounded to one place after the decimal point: 14.6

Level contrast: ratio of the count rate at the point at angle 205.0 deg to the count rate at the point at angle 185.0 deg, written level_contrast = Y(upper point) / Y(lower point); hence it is 0.84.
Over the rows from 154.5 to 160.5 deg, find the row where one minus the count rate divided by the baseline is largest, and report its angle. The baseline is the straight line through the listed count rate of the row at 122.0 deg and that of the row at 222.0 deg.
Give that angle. 155.0 deg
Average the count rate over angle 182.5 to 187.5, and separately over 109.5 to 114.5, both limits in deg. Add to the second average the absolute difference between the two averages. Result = 41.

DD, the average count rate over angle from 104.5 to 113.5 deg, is 30.6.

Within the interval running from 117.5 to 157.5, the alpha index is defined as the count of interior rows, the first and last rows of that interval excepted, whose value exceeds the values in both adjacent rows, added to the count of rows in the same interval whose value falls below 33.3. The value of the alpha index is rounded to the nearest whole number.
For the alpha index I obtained 34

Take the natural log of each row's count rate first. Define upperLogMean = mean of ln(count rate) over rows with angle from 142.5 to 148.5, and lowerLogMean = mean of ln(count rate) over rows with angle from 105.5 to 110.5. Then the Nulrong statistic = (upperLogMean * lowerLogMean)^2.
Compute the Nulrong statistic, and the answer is 86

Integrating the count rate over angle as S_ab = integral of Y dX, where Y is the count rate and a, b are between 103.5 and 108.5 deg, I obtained 150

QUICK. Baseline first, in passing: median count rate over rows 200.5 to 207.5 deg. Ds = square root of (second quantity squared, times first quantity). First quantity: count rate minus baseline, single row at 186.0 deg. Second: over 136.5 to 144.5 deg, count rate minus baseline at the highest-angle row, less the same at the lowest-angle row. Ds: 13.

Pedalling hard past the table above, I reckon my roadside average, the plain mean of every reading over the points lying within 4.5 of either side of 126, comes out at 34.0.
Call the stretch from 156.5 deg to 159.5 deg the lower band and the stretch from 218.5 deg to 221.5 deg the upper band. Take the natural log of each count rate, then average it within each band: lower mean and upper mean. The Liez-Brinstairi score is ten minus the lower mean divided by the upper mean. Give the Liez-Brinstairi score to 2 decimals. 9.01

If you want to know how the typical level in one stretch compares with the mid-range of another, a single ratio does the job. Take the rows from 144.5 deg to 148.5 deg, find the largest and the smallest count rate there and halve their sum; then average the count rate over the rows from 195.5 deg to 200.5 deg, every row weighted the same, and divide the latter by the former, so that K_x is 1.89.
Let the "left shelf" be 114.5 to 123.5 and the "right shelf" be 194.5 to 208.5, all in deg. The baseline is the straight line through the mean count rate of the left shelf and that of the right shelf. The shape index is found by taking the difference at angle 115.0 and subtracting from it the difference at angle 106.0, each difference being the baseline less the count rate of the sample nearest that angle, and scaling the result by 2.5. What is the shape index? -10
